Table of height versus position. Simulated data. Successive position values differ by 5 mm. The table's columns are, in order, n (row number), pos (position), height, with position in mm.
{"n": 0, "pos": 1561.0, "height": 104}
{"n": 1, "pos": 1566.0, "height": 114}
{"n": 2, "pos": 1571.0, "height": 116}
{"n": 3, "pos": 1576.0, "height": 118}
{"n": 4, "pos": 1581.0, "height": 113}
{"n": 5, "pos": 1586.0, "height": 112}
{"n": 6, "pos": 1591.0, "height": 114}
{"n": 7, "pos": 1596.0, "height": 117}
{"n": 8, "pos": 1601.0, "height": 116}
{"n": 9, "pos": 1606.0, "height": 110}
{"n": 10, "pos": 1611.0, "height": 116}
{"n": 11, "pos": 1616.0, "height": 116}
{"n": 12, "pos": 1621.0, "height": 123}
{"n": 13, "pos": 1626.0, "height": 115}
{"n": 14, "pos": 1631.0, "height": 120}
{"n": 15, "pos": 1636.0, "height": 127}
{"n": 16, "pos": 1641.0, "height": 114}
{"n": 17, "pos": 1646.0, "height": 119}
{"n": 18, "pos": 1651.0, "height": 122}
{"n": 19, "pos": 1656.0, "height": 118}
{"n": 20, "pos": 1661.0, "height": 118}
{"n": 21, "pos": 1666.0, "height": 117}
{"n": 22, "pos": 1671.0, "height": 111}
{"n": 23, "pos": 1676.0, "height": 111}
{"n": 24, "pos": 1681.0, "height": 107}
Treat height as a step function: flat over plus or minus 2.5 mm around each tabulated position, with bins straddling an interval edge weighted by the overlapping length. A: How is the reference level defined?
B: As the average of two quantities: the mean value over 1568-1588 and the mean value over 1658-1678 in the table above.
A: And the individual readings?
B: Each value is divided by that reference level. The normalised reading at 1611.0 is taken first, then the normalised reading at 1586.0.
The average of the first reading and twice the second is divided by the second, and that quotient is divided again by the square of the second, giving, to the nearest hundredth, 1.59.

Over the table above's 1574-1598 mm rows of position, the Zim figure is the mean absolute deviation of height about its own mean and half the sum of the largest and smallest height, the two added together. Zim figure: 117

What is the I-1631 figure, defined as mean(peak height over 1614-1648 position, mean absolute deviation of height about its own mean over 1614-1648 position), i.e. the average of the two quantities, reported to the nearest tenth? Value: 65.3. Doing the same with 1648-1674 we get 62.3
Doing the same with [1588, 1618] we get 59.4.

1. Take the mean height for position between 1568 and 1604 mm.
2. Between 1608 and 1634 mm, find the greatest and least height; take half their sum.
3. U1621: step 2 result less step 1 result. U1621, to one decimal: 3.9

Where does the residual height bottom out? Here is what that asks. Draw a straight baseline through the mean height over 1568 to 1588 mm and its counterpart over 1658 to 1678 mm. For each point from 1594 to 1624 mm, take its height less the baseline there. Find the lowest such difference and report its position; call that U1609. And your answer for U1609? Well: 1606.0 mm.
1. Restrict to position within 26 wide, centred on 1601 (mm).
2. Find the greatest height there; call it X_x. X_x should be 117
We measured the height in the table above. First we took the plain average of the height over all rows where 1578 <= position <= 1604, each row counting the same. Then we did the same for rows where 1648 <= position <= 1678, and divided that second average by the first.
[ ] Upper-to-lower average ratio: 1.02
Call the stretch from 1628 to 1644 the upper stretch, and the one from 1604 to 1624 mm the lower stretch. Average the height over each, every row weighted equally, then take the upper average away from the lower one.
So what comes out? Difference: -4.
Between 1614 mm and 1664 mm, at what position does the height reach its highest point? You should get 1636.0 mm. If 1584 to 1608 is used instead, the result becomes 1596.0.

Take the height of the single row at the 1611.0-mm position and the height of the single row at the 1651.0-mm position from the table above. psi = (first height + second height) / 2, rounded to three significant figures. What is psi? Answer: 119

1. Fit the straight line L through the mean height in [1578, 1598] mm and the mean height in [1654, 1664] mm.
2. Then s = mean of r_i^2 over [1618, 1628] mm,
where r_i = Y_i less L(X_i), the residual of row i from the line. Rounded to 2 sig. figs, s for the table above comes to 26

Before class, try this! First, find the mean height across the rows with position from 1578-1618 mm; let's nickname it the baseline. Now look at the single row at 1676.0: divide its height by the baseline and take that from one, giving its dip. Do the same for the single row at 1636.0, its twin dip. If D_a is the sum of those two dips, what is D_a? -0.083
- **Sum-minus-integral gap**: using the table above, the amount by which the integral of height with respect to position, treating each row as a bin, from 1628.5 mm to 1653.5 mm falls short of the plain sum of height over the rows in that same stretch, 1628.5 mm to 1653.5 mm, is -2408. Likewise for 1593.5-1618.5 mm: -2300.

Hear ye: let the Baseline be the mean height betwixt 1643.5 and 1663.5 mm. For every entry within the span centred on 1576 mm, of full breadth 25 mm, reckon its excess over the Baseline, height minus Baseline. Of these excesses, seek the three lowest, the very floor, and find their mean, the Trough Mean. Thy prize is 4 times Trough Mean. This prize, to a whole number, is -25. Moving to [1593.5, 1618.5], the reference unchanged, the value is -21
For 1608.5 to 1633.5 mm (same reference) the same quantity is -14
